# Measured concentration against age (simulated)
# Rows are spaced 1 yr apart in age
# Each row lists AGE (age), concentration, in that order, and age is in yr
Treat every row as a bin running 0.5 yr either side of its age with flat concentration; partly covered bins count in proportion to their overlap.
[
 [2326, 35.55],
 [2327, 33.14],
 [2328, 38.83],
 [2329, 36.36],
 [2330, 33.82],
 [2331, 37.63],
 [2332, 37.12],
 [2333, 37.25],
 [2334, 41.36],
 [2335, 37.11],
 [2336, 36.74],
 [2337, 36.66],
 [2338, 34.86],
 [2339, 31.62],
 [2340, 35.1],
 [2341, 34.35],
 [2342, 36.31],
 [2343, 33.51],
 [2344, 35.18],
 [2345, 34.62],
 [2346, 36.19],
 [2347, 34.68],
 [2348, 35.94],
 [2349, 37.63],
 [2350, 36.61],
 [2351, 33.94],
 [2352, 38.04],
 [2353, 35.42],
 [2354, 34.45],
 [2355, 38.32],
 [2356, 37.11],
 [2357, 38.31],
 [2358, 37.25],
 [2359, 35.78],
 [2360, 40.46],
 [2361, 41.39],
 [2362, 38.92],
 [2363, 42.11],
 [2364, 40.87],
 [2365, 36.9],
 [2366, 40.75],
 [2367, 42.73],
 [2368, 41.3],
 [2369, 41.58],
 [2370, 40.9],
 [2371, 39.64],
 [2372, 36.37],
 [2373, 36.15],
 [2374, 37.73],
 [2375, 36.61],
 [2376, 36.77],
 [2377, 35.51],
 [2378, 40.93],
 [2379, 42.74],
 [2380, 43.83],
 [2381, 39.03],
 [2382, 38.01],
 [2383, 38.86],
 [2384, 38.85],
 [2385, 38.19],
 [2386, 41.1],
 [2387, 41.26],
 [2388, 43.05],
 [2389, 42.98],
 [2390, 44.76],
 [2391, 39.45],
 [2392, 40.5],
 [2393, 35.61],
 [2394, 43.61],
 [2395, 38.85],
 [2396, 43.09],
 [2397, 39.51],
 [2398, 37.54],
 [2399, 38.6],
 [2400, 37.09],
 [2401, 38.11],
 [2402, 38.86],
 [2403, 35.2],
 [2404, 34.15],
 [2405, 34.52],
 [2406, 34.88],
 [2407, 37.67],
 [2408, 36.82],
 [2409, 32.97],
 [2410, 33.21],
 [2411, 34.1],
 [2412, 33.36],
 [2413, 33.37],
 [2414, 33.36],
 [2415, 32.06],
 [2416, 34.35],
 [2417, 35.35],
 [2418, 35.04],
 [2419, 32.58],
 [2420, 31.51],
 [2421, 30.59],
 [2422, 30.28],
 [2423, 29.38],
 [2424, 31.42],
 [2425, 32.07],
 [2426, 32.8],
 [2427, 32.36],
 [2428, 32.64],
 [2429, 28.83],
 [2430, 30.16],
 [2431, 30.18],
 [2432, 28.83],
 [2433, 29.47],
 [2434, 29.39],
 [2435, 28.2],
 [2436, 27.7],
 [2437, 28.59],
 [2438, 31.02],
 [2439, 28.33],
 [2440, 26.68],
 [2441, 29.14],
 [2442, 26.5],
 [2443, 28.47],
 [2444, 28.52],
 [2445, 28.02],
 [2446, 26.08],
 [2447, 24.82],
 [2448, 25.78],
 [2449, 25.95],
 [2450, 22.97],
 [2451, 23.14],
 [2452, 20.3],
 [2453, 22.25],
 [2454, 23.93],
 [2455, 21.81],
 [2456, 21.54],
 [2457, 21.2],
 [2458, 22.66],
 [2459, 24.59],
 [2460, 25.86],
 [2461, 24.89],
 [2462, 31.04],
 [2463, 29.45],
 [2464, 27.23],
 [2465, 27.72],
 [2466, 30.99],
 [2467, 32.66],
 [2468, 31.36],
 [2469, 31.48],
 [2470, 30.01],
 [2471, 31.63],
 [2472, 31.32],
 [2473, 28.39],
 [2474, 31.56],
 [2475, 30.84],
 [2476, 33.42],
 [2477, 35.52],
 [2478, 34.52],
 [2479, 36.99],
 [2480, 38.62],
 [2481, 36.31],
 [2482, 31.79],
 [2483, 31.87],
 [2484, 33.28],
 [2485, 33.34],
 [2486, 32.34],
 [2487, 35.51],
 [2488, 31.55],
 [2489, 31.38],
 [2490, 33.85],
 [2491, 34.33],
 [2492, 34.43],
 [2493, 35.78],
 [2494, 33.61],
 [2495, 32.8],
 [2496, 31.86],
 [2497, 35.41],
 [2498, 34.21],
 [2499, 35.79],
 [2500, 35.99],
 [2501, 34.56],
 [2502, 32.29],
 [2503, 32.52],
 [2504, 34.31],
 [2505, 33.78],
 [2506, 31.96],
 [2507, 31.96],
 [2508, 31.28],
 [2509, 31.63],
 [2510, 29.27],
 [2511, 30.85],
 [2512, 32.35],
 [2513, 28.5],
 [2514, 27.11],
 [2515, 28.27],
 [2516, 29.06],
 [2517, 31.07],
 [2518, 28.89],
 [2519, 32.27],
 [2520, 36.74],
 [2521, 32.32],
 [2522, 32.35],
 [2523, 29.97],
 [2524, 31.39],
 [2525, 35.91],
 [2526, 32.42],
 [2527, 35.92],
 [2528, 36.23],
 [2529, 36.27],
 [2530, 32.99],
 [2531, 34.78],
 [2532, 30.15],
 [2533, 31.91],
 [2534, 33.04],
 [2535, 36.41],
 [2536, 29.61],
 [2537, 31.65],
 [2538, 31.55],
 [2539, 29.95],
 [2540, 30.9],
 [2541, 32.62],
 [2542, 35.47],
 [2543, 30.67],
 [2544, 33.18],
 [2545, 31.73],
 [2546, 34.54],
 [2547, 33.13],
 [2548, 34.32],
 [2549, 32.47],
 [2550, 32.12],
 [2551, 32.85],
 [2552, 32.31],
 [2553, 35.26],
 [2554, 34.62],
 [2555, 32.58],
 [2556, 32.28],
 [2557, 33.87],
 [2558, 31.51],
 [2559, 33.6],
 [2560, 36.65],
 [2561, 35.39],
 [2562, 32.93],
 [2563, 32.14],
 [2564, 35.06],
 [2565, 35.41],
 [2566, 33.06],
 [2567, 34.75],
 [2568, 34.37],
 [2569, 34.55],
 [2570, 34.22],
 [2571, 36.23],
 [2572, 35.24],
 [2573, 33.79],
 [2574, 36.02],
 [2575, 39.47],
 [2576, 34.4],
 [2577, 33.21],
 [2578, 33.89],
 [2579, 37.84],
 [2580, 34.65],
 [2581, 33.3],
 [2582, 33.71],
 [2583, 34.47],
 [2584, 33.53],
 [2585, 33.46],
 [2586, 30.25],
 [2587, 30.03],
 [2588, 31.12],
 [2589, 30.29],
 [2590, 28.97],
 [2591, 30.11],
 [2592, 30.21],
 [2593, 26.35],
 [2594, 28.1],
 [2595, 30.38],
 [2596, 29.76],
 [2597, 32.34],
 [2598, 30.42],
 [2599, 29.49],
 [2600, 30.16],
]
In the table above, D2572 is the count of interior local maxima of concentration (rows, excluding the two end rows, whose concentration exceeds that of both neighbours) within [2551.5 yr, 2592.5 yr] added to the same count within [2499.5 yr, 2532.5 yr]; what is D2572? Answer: 20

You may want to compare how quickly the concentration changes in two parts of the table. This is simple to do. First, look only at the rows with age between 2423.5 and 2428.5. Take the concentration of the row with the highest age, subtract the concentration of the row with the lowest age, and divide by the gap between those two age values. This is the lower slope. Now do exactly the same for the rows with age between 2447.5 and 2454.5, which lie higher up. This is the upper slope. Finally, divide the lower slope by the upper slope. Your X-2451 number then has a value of -1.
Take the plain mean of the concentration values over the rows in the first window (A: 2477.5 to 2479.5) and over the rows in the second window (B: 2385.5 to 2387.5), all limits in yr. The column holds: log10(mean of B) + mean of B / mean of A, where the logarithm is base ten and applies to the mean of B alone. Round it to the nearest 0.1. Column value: 2.8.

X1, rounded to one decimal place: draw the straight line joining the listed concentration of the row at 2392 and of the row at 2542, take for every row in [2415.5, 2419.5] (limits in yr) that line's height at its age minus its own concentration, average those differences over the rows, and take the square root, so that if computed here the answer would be 2.3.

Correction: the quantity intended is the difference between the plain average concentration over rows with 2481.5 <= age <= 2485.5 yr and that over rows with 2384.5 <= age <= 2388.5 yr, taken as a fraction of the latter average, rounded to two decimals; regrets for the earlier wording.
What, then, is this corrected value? -0.20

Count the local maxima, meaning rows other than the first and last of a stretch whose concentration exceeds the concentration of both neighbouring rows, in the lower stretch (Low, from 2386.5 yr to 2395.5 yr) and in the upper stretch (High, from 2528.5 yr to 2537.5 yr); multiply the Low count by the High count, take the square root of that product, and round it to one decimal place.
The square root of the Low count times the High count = 2.8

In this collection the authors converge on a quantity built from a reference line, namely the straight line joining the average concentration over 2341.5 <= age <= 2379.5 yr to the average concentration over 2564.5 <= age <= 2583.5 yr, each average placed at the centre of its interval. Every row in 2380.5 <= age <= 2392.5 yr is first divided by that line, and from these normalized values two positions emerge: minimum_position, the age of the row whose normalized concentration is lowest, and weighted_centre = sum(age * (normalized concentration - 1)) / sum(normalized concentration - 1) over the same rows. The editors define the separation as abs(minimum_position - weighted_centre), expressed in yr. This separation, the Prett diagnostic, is 6.0 yr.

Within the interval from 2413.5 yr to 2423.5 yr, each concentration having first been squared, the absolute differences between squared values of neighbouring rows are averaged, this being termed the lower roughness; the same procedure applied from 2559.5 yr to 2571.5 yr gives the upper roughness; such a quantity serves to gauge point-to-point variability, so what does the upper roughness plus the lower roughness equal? 169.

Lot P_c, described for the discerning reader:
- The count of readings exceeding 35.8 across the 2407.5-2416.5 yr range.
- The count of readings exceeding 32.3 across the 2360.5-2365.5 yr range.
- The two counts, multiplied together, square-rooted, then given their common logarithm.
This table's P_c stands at 0.3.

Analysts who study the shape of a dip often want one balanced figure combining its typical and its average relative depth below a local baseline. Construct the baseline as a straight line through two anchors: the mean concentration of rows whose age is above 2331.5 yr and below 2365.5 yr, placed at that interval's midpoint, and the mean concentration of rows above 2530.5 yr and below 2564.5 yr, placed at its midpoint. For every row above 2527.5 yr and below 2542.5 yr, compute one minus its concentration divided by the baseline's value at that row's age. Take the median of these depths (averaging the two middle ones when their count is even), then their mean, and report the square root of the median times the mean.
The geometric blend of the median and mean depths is 0.01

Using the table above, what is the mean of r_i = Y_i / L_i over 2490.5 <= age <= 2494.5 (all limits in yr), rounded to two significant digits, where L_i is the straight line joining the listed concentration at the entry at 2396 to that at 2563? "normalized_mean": 0.94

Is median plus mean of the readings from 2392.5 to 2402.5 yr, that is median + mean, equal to 78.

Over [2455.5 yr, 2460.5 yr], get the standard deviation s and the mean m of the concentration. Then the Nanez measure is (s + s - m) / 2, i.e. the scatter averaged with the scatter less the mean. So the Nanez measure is -10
